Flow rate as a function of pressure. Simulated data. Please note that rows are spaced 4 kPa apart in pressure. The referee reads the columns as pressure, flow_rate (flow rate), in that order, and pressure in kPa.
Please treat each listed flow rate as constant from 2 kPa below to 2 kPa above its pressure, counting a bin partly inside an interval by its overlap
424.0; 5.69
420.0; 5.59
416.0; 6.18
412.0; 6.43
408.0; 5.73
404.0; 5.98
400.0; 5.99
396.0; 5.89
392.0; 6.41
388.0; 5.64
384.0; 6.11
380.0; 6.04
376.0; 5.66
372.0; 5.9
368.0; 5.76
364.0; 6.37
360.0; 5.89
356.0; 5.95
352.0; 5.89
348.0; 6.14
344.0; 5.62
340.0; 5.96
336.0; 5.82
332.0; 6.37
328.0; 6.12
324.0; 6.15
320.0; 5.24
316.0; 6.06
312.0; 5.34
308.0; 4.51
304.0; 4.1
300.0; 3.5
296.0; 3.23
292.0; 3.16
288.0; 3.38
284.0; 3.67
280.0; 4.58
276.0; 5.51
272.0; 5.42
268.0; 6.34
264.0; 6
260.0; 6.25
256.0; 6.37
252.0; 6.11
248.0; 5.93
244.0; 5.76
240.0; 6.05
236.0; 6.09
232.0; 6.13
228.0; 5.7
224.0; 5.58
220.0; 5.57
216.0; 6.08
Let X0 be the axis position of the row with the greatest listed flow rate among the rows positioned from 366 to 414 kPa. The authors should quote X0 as 412.0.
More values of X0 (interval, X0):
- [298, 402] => 392.0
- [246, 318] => 256.0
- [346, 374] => 364.0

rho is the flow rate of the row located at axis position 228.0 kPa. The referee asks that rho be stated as 5.7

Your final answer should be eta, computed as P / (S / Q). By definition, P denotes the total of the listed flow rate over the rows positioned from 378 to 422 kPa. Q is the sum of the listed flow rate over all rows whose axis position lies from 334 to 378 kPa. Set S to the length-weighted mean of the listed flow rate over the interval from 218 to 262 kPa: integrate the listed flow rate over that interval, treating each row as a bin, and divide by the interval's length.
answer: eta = 719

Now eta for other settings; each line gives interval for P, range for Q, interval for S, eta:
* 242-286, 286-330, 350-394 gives 527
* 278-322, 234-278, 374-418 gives 513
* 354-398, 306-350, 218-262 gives 697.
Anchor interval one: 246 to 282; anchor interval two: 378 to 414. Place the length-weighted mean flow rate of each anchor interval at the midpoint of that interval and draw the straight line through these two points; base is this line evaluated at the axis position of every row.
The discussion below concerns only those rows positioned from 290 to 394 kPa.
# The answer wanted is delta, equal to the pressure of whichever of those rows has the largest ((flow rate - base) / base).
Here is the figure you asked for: 332.0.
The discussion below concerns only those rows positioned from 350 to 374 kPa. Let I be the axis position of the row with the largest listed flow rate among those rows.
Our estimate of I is 364.0 kPa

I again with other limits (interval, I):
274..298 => 276.0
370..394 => 392.0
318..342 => 332.0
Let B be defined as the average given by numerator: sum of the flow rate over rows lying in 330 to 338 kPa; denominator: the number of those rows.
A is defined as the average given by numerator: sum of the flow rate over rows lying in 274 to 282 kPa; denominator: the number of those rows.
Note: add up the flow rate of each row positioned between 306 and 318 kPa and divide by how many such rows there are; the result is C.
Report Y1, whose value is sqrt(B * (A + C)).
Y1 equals 7.9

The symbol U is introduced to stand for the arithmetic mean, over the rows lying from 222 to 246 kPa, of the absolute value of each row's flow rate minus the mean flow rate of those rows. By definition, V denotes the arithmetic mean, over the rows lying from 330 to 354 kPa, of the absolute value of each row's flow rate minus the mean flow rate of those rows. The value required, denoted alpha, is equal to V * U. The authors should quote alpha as 0.039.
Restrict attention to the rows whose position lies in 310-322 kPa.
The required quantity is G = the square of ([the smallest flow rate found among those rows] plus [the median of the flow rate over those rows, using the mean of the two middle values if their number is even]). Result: 111.9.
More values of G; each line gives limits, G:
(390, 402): 141.1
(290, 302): 40.8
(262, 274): 130.4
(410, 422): 138.5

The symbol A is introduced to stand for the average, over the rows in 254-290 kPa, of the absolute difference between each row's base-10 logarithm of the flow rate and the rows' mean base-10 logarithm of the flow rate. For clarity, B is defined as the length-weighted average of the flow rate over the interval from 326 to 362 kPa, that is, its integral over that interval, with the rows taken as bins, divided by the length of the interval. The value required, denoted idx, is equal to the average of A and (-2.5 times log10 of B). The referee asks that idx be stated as -0.928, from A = 0.085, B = 5.97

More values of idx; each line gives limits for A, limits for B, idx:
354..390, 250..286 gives -0.927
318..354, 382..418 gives -0.967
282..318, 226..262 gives -0.936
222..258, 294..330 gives -0.857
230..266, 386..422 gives -0.967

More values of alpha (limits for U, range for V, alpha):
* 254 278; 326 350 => 0.071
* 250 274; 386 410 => 0.046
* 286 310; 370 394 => 0.099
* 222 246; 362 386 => 0.041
